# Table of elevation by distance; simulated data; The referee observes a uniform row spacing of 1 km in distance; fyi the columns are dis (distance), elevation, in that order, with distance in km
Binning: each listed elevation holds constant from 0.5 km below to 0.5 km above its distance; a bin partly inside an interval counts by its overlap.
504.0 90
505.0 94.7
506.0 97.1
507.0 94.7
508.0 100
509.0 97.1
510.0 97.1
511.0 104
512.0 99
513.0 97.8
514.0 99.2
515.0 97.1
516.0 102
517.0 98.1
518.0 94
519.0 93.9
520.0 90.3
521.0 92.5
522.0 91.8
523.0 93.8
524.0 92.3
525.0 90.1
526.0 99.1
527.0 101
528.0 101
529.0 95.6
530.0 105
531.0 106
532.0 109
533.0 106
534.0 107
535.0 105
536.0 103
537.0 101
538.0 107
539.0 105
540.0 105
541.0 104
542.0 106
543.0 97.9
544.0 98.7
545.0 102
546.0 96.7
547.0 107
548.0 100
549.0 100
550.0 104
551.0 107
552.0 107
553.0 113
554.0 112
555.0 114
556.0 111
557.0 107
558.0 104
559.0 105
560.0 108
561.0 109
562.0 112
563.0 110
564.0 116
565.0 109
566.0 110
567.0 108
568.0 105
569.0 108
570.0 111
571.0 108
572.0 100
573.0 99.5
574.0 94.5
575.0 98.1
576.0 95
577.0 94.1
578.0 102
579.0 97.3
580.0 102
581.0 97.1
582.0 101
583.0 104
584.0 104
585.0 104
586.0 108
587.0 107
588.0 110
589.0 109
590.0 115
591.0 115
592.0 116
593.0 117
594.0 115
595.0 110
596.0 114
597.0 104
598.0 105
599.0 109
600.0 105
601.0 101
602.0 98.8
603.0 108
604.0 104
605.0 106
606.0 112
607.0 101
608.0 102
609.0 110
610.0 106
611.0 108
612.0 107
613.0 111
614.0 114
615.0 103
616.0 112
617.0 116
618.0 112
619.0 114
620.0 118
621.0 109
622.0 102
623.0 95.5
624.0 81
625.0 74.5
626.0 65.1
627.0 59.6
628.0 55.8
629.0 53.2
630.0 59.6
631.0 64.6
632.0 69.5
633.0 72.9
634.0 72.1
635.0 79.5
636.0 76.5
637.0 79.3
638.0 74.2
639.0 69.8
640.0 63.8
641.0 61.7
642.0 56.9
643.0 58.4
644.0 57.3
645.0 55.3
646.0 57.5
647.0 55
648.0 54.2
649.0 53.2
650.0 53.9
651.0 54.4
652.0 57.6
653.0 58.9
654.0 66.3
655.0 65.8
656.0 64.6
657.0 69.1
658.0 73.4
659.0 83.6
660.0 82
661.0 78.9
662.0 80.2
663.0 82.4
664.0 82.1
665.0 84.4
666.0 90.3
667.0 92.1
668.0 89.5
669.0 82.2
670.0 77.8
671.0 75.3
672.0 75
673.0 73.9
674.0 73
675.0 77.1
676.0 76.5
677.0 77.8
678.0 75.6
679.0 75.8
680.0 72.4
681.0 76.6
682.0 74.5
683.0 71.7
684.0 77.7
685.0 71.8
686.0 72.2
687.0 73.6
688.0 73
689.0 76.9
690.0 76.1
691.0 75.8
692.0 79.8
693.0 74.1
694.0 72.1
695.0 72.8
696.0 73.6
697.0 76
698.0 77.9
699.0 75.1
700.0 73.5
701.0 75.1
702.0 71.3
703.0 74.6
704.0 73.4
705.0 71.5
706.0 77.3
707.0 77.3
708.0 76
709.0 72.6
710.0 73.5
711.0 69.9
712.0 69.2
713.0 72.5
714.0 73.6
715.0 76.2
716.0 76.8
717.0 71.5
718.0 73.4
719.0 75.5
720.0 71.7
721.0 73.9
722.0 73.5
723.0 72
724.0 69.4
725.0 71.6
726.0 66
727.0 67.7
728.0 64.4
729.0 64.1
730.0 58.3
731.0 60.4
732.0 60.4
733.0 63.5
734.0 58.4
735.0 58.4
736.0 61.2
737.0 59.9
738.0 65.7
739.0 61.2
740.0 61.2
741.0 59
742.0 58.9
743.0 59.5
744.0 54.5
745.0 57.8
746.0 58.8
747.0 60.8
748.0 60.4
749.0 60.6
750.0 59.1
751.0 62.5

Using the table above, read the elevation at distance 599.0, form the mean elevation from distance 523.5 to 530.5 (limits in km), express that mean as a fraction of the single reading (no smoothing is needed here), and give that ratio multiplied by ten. 9.0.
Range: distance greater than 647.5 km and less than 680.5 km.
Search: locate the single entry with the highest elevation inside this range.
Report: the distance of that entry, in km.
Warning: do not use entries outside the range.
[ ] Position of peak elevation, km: 667.0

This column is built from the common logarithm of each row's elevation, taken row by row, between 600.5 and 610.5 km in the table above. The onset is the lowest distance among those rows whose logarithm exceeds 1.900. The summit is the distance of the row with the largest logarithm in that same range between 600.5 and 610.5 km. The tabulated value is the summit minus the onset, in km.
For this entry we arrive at 5 km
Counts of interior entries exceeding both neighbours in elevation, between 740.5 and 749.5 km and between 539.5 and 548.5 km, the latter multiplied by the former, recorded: 6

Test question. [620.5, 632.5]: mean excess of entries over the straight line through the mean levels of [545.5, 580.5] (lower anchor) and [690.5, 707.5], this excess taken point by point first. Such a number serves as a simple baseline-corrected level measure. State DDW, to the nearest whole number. -17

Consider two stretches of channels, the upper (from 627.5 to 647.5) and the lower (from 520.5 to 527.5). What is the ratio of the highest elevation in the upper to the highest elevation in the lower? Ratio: 0.79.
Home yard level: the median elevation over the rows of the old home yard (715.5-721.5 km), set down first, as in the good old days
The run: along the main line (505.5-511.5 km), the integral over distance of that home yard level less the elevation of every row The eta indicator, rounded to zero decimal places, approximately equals -148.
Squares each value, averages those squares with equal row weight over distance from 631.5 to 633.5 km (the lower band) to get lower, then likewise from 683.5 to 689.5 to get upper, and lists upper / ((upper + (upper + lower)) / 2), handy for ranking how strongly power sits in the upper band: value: 0.68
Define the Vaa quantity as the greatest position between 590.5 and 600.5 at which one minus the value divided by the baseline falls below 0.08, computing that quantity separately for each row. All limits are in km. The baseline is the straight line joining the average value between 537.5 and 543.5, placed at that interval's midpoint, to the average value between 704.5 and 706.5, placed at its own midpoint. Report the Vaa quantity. 600.0 km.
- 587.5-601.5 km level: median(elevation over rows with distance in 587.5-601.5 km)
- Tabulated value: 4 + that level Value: 114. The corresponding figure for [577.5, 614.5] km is 111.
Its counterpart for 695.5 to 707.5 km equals 79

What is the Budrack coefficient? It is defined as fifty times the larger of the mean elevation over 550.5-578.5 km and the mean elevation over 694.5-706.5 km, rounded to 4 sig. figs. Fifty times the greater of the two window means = 5316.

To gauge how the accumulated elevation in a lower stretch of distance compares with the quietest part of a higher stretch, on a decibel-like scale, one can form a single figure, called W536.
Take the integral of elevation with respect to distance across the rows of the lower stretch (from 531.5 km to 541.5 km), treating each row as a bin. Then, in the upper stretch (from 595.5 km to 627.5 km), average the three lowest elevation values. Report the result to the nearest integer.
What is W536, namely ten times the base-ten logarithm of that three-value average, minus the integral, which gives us -1034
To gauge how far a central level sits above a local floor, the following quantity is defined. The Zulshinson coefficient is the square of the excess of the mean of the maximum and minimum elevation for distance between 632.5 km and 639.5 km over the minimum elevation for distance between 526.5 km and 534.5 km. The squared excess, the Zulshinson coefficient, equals 439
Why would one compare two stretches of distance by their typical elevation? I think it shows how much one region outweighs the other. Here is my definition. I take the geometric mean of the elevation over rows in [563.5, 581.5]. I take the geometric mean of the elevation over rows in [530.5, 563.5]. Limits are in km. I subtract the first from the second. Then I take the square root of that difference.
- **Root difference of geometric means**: 1.7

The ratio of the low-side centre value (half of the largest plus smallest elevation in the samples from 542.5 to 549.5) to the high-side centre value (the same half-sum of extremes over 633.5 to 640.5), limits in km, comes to 1.42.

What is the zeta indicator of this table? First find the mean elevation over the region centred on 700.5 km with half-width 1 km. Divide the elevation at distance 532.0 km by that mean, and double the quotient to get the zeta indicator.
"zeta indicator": 2.9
